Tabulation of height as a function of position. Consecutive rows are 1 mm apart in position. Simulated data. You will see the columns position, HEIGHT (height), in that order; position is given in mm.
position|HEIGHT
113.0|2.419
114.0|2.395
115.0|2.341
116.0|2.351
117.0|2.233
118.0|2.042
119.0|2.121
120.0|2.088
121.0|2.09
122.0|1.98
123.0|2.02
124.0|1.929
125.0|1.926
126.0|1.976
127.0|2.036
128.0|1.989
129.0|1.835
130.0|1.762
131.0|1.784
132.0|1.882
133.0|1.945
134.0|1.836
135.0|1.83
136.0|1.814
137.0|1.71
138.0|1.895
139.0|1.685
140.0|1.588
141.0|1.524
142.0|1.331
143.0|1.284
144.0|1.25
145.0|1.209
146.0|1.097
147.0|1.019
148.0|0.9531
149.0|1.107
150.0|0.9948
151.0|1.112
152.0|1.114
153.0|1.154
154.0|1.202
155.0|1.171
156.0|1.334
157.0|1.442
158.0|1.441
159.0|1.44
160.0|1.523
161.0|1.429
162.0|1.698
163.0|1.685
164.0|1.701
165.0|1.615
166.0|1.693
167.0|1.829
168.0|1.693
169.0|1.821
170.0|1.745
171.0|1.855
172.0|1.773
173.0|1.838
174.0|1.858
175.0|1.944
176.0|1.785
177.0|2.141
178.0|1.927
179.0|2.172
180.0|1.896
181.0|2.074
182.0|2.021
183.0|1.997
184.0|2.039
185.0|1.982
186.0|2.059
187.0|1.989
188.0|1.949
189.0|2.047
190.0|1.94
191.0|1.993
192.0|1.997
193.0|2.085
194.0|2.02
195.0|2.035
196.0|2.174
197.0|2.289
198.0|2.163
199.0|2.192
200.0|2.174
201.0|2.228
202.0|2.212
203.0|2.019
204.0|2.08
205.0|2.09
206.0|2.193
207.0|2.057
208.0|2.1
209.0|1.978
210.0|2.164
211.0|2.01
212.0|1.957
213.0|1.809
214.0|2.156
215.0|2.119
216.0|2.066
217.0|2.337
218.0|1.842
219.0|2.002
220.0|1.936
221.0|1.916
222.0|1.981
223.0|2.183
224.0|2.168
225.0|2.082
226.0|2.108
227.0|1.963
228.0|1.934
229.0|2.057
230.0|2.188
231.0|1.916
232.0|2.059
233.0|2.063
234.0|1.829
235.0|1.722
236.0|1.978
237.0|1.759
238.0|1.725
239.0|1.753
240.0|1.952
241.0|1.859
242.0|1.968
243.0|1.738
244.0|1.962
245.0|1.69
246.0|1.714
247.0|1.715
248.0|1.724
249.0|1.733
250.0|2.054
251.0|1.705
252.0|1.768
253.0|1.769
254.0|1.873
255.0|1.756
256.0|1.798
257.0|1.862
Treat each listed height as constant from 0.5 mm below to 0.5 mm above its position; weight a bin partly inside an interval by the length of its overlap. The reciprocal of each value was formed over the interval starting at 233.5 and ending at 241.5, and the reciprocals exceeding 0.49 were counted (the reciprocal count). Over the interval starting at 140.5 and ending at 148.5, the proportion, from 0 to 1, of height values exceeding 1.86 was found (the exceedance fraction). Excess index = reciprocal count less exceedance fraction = 8.0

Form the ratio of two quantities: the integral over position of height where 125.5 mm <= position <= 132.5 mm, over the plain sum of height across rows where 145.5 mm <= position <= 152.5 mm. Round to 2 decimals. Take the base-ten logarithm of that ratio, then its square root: 0.50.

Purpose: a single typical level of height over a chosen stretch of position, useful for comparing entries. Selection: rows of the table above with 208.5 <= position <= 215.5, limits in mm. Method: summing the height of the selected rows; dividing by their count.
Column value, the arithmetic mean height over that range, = 2.03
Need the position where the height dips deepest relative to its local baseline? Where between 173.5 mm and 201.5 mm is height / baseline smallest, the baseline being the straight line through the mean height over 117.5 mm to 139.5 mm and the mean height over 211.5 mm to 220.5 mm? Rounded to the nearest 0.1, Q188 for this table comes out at 176.0 mm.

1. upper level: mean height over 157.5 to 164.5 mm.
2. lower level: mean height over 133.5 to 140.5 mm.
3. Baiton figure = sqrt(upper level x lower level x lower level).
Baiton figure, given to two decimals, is 2.20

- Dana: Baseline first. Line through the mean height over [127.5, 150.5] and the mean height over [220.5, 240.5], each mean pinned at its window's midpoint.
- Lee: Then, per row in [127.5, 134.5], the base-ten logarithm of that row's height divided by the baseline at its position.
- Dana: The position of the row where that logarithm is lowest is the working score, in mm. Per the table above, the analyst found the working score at 130.0 mm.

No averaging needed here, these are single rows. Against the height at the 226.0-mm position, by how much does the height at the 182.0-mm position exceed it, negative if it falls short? -0.1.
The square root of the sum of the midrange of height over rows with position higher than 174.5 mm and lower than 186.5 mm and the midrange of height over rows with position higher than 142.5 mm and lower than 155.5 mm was 1.76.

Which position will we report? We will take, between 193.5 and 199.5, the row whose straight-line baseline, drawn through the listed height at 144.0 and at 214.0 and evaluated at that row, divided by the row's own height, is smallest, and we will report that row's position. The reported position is 197.0 mm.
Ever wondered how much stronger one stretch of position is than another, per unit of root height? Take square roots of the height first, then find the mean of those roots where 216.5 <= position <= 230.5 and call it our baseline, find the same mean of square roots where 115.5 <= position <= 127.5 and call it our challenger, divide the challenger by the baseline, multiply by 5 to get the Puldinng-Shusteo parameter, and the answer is 5.02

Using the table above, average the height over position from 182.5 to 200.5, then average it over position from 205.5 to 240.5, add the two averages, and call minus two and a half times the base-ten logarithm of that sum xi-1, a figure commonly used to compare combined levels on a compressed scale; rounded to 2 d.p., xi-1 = -1.52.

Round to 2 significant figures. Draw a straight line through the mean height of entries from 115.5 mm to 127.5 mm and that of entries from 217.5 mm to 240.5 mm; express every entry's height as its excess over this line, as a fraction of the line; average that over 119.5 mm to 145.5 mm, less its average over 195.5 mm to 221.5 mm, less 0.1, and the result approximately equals -0.29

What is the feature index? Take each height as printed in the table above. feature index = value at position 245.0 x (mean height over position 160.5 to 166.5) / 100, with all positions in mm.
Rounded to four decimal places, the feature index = 0.0277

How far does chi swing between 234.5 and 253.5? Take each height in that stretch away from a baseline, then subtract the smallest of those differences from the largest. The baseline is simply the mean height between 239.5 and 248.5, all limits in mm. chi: 0.36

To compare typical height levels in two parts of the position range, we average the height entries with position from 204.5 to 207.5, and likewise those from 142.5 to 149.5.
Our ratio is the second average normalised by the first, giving 0.54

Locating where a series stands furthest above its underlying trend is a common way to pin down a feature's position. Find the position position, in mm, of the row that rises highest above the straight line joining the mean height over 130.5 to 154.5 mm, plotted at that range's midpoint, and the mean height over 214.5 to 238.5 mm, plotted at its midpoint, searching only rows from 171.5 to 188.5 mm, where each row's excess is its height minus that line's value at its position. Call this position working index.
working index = 179.0 mm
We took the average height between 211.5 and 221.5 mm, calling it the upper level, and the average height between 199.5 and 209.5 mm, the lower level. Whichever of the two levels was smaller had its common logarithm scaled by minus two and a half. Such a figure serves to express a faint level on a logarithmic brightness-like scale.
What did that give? -0.76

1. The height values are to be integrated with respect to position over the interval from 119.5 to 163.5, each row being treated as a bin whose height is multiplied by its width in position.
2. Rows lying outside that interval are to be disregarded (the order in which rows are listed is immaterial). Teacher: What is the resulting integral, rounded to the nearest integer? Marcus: 69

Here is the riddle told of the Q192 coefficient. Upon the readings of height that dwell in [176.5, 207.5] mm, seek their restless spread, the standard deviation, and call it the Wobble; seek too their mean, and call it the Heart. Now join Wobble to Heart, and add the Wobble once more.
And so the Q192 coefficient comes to 2.27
